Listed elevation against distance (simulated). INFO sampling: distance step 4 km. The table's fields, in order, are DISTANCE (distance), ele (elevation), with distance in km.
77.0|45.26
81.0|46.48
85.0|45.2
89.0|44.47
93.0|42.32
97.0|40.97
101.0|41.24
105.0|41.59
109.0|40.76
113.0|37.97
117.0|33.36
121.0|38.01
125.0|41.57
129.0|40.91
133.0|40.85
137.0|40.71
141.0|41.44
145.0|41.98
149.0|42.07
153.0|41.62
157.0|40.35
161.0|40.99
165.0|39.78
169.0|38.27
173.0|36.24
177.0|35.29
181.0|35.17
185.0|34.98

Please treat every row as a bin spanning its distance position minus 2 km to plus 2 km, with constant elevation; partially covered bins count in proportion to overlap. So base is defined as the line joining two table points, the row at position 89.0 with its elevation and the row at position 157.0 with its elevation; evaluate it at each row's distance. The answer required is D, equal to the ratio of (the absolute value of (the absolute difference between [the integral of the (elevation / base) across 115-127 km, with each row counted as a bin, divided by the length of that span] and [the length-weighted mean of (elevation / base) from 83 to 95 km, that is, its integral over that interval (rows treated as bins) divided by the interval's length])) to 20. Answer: 0.005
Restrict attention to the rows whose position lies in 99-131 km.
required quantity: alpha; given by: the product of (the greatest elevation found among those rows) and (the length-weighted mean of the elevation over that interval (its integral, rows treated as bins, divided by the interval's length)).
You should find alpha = 1640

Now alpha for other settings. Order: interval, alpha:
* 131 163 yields 1735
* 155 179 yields 1578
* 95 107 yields 1716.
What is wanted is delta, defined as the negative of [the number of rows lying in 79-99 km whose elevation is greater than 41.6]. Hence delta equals -4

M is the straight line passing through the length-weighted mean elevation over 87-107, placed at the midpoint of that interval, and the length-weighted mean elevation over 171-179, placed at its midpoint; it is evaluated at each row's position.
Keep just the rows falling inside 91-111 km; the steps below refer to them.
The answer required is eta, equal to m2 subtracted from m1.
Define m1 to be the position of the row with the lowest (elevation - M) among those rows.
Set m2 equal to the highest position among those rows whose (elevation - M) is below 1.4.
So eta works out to -12 km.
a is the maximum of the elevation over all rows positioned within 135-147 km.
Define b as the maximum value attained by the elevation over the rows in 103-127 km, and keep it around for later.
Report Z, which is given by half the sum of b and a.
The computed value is 41.8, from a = 41.98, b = 41.59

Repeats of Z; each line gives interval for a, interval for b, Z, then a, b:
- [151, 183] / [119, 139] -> 41.6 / 41.62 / 41.57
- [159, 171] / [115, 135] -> 41.3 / 40.99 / 41.57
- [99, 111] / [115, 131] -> 41.6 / 41.59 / 41.57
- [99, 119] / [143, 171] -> 41.8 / 41.59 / 42.07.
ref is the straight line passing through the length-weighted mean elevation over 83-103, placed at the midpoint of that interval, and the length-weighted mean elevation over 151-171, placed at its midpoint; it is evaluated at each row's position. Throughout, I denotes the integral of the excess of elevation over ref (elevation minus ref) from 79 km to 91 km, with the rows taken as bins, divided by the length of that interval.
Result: 2.2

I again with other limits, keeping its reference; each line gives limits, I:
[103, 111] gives -1.1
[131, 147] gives 0.2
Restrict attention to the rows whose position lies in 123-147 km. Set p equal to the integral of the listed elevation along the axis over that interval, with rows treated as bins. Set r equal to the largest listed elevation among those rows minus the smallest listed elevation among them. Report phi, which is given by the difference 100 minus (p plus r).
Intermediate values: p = 990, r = 1.3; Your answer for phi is -891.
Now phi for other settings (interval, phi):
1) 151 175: -854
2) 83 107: -927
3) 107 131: -839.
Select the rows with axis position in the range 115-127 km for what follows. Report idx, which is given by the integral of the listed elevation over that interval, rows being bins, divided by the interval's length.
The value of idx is 37.6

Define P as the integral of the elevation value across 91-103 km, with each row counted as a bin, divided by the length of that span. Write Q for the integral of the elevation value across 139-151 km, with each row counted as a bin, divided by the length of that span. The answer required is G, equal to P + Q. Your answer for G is 83.3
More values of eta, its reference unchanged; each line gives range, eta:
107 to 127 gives -4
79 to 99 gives 0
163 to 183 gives -4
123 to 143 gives 0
